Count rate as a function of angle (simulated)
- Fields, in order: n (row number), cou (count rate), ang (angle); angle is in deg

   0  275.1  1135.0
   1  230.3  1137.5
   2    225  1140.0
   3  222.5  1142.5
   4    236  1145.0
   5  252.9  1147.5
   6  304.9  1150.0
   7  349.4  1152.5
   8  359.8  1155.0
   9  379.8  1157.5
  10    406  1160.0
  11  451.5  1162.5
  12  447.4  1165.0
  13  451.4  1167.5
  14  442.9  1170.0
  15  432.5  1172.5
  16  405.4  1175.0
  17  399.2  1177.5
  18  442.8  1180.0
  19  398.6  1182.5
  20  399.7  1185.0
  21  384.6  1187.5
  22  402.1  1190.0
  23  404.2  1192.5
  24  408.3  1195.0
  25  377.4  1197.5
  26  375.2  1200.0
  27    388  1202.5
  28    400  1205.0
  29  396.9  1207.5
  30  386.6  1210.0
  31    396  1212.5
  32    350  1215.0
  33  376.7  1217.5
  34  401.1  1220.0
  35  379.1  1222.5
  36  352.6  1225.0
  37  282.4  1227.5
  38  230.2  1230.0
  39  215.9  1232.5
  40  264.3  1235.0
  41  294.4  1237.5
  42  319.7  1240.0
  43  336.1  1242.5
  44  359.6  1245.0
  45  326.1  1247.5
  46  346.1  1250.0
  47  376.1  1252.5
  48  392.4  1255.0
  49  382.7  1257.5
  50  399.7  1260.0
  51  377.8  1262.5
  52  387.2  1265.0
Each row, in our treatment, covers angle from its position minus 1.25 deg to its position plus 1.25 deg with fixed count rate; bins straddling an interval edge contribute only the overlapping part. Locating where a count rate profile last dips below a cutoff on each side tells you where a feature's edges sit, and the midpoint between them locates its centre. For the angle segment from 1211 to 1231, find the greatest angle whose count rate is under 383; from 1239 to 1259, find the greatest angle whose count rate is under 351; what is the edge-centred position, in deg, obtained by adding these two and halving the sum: 1240.0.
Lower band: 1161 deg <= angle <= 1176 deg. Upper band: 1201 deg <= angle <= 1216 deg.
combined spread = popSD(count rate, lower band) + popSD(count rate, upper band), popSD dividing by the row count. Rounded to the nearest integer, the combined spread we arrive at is 33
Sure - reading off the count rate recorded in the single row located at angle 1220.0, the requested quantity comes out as 401.1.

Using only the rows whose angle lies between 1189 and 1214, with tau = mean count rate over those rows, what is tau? 393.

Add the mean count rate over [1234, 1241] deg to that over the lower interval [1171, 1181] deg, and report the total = 713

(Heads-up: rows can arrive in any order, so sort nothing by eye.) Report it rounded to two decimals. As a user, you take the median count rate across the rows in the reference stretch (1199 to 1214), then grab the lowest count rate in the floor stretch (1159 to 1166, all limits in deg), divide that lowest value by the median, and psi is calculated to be 1.04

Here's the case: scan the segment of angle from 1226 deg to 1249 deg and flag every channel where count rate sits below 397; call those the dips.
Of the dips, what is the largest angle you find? 1247.5 deg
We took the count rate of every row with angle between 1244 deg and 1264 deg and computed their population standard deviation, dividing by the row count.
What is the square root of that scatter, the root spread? 4.8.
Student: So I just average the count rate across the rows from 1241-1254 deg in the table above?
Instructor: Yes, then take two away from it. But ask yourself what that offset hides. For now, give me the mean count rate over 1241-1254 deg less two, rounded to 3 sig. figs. 347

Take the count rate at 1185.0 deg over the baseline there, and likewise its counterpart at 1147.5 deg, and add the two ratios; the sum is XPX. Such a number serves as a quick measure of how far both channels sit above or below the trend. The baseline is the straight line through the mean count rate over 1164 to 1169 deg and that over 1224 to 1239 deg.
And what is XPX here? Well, 1.51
